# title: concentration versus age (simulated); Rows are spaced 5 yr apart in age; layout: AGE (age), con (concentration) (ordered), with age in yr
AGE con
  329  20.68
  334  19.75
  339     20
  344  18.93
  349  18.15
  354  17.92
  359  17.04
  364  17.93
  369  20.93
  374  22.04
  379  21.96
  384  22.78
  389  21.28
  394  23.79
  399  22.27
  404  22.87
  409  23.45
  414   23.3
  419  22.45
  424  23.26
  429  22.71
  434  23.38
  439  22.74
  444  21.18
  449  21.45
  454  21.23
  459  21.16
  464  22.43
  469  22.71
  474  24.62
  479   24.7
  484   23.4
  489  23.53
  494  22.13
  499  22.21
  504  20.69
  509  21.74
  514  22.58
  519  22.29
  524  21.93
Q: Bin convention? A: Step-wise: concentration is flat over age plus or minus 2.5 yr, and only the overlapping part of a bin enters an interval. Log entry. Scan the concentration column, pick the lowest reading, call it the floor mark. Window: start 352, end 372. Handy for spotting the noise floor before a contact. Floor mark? 17.04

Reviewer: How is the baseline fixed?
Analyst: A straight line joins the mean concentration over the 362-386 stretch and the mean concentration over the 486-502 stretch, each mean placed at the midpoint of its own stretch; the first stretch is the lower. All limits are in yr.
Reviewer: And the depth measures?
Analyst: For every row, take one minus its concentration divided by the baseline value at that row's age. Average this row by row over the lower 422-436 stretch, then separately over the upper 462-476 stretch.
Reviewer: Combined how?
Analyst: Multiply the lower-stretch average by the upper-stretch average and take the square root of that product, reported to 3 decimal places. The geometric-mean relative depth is 0.050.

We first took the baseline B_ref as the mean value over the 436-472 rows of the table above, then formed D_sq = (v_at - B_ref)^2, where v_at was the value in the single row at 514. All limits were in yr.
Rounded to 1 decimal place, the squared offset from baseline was 0.5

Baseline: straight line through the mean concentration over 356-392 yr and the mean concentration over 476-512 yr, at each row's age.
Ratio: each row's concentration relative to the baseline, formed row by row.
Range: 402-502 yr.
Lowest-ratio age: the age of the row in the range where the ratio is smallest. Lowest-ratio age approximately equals 459 yr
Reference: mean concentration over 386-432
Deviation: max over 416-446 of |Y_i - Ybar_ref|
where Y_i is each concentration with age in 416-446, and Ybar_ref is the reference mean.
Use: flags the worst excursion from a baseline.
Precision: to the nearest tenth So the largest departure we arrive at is 1.6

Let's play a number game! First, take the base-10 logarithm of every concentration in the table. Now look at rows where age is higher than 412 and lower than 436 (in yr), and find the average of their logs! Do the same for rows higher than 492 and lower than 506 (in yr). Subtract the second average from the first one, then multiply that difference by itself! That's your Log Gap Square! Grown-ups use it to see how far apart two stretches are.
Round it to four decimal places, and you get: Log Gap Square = 0.0007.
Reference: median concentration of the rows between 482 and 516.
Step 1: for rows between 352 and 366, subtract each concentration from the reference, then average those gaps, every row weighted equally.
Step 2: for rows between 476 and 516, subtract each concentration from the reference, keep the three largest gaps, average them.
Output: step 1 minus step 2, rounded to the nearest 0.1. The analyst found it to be 3.9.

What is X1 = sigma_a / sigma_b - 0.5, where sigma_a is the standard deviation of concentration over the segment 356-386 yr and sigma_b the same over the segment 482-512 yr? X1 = 1.7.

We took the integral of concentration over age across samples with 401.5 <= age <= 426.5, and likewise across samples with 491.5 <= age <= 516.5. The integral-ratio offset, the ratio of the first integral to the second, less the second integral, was -546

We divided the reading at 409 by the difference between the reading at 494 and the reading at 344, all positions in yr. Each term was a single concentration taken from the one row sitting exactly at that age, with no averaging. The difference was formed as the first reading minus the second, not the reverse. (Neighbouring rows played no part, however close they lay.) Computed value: 7.3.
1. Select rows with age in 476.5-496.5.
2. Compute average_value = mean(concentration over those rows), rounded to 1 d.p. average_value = 23.4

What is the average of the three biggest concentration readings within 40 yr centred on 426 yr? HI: 23.4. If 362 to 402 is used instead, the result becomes 22.9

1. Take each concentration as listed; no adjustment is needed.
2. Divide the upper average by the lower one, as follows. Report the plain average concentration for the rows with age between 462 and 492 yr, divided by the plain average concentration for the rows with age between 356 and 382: 1.18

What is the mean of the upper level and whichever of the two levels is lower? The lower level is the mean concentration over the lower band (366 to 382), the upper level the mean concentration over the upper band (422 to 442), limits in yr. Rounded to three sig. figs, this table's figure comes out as 22.3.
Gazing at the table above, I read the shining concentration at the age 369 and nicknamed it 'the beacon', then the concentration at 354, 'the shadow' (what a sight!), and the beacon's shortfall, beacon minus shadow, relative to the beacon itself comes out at 0.14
